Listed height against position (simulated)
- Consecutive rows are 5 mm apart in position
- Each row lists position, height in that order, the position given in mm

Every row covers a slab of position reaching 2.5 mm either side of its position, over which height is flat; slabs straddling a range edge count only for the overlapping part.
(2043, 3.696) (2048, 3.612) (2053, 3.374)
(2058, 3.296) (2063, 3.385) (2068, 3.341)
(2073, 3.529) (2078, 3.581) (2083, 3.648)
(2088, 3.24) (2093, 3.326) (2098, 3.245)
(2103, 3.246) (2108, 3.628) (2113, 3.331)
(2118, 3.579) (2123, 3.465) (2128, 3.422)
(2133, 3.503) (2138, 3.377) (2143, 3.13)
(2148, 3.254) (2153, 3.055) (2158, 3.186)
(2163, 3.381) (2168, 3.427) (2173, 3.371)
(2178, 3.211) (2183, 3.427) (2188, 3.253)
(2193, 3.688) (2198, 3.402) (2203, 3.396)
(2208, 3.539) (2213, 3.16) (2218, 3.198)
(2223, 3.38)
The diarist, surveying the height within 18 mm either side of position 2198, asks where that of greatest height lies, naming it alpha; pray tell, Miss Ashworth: 2193 mm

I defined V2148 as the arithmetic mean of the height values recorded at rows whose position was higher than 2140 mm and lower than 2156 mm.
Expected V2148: 3.15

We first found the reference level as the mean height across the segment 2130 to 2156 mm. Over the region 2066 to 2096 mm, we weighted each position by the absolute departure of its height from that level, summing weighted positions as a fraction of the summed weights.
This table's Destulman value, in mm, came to 2078.9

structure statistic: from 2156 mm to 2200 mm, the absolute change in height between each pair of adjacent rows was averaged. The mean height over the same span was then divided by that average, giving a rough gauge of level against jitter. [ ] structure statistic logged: 17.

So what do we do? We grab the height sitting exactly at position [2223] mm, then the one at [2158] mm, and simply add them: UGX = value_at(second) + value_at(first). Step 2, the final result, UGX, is 6.57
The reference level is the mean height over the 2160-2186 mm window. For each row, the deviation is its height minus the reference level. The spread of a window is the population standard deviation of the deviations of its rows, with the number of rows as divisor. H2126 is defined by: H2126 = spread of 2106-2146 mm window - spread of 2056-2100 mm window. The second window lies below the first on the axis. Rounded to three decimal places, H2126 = 0.004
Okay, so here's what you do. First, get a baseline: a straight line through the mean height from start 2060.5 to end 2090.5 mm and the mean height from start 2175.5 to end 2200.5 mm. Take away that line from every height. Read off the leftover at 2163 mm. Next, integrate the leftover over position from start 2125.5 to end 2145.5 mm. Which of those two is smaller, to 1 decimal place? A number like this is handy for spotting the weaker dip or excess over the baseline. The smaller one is -1.3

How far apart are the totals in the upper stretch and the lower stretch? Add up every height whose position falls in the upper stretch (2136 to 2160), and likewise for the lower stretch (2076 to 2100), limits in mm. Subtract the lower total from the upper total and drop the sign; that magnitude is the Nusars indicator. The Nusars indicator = 1.0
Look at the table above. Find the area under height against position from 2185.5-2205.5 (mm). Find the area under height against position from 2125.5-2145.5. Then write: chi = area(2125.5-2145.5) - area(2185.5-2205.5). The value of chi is -2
